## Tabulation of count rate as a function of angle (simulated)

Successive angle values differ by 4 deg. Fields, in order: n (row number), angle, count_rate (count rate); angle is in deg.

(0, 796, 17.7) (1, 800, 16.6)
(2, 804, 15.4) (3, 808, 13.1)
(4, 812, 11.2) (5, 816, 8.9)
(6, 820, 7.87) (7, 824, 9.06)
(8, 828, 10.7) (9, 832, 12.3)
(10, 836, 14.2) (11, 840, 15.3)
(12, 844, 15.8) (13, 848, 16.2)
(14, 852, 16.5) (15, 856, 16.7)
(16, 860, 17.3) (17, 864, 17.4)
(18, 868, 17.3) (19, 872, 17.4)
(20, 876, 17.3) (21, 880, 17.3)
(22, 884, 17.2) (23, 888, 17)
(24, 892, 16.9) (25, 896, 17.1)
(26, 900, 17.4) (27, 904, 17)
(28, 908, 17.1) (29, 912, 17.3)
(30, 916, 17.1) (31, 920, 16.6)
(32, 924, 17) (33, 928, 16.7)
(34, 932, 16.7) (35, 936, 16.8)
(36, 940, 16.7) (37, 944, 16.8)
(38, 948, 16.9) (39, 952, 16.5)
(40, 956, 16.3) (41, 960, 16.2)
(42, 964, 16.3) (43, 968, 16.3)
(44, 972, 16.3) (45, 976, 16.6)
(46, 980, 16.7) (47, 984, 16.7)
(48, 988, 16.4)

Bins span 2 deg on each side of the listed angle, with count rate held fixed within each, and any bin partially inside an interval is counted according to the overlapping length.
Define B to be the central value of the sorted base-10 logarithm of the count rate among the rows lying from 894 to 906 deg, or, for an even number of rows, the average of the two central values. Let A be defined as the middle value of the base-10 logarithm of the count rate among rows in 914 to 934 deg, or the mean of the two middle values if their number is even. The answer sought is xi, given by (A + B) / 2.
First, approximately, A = 1.22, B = 1.23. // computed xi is 1.23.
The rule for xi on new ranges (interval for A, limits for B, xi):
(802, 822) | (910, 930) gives 1.14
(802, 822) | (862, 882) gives 1.14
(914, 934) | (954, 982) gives 1.22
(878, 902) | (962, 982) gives 1.22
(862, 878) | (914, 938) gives 1.23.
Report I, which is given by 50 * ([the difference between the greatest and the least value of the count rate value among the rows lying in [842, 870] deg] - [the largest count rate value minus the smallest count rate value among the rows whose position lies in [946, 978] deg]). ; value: 45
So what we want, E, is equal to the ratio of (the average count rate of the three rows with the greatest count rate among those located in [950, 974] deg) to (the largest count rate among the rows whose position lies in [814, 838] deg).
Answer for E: 1.15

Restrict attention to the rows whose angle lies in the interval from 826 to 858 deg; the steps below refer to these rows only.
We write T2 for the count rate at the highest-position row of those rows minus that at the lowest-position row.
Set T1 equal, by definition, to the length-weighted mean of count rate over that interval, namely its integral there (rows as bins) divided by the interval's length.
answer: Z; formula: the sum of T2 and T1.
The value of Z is 20.7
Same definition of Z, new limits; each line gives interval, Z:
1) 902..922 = 16.6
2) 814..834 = 13.2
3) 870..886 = 17.1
